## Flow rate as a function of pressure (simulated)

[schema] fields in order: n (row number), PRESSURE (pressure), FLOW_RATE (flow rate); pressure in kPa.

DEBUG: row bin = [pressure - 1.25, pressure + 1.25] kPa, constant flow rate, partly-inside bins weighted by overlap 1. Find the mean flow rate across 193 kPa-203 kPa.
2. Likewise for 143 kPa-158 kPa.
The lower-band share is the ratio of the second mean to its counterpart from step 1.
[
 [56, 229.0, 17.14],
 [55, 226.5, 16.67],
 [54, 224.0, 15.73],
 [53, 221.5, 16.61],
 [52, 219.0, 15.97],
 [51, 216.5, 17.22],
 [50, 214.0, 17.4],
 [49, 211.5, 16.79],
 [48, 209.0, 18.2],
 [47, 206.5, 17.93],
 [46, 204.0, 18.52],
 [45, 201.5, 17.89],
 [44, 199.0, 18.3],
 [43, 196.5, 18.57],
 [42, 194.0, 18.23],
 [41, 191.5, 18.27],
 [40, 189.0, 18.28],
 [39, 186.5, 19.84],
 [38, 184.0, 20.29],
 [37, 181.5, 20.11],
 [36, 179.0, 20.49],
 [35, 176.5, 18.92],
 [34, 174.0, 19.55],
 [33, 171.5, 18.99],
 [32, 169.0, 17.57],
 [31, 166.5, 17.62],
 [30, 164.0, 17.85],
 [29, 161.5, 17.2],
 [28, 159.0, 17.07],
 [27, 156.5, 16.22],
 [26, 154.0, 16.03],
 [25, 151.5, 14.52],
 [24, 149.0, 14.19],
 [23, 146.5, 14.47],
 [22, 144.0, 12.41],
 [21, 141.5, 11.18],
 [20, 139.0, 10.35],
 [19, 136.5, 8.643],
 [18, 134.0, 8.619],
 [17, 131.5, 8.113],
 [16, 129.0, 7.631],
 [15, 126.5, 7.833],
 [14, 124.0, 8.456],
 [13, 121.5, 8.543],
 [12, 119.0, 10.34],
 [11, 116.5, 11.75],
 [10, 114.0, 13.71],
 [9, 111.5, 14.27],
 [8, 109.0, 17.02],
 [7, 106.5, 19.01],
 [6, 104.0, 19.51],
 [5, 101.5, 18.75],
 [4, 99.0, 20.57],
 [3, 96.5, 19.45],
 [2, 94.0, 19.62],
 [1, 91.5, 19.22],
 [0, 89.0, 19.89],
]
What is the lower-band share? 0.8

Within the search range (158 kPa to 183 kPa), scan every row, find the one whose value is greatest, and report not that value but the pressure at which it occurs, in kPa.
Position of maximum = 179.0 kPa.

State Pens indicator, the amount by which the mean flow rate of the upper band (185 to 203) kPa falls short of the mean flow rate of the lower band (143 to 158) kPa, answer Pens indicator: -3.8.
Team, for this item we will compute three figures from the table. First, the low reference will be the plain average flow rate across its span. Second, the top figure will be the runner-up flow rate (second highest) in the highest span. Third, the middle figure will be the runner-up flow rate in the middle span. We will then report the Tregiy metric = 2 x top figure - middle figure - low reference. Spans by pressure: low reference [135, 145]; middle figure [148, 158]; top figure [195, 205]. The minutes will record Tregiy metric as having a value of 10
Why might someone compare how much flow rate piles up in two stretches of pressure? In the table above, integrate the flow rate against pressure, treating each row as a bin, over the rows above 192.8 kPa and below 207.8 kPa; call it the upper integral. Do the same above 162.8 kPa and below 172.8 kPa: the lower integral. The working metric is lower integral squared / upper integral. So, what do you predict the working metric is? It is 119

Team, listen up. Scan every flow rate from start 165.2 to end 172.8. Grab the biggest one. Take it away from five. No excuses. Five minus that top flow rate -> -14.0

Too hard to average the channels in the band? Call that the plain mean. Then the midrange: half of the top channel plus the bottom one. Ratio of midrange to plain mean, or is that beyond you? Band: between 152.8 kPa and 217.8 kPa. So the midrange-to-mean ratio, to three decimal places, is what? 1.003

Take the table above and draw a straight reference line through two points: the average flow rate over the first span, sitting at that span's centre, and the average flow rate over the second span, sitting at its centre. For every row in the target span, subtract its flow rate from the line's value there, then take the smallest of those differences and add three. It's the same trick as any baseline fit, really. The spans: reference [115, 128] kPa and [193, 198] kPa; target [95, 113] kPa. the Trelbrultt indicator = -10.9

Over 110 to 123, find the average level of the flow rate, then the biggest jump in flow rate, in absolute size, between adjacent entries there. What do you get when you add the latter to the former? 13.7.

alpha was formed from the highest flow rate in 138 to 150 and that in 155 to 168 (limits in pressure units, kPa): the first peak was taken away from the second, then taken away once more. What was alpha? -11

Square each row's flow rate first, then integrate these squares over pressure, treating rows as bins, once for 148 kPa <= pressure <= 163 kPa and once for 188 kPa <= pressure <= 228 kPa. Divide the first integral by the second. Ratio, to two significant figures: 0.31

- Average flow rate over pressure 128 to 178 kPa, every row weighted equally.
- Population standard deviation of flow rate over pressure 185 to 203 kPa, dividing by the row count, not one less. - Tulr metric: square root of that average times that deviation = 2.9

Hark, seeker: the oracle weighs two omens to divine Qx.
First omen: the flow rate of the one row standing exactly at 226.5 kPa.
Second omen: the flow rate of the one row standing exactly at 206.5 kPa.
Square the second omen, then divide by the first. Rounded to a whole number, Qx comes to 19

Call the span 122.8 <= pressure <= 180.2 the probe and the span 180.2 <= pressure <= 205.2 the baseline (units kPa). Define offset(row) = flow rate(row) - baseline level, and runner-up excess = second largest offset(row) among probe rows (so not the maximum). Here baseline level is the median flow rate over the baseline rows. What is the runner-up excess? 1.1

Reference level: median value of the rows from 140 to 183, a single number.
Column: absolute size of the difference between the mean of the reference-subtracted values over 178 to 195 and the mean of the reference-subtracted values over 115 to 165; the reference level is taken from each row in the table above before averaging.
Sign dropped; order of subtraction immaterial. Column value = 7.3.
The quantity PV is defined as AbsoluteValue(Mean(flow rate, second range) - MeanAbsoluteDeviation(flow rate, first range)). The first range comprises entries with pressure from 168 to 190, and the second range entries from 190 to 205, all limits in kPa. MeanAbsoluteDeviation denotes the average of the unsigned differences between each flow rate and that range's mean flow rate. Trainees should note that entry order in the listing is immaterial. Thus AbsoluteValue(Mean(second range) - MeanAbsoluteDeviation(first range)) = 17.5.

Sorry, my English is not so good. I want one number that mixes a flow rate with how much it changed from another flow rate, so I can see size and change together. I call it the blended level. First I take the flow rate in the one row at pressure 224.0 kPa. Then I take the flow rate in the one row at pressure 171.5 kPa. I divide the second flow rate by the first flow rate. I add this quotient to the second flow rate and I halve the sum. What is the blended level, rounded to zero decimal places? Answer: 10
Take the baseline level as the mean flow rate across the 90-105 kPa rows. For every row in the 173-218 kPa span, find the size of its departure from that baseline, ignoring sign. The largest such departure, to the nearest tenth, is 2.7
